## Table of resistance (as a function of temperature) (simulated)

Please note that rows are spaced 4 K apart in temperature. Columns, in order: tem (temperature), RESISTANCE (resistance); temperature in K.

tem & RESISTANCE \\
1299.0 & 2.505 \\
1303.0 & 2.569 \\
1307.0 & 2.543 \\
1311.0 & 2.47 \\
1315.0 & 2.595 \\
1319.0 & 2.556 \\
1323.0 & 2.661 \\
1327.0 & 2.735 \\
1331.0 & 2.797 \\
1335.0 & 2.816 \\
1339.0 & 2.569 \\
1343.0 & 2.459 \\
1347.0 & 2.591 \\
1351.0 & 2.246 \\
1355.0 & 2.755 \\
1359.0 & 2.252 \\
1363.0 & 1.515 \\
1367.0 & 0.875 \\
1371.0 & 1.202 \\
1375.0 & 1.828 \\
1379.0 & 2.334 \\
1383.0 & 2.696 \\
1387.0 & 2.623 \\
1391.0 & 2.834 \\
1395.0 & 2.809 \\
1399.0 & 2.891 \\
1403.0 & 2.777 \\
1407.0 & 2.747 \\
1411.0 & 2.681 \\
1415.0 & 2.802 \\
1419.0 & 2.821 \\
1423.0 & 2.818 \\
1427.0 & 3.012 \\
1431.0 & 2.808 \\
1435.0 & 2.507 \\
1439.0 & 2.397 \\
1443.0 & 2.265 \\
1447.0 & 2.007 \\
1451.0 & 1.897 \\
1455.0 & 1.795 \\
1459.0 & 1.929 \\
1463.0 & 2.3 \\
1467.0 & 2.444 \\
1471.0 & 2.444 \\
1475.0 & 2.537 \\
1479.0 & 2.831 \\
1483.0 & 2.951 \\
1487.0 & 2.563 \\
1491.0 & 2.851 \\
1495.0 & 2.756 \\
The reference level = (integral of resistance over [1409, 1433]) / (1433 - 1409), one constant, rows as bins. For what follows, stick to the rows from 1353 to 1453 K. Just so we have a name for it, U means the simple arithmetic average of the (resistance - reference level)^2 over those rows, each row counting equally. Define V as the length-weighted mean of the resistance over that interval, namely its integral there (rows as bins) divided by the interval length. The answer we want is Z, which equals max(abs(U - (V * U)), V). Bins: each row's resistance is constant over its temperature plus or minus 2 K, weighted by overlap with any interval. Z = 2.4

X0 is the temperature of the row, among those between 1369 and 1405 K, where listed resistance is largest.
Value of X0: 1399.0 K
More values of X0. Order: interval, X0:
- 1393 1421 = 1399.0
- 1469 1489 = 1483.0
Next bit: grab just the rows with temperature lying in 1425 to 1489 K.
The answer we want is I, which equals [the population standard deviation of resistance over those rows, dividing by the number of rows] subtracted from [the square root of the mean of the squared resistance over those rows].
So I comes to 2.1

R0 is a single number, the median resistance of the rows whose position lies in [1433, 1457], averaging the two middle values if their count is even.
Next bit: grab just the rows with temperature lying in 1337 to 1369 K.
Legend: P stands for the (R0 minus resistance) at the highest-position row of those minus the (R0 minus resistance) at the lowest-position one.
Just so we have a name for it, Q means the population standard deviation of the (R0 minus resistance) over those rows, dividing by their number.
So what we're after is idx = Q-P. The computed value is -1.1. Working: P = 1.7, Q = 0.6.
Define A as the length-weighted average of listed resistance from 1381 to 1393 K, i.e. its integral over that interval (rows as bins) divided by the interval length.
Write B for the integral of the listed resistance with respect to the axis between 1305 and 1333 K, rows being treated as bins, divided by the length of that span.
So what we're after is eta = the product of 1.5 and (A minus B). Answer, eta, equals 0.1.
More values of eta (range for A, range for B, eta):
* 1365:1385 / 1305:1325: -1.2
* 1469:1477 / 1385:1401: -0.4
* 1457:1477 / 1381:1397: -0.6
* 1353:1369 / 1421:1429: -1.6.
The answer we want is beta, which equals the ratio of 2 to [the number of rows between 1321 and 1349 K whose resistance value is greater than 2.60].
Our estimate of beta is 0.50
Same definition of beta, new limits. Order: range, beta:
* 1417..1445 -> 0.50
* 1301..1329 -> 1.00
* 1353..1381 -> 2.00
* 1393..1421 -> 0.29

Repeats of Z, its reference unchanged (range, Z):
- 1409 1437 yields 2.8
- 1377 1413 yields 2.7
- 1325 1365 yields 2.5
